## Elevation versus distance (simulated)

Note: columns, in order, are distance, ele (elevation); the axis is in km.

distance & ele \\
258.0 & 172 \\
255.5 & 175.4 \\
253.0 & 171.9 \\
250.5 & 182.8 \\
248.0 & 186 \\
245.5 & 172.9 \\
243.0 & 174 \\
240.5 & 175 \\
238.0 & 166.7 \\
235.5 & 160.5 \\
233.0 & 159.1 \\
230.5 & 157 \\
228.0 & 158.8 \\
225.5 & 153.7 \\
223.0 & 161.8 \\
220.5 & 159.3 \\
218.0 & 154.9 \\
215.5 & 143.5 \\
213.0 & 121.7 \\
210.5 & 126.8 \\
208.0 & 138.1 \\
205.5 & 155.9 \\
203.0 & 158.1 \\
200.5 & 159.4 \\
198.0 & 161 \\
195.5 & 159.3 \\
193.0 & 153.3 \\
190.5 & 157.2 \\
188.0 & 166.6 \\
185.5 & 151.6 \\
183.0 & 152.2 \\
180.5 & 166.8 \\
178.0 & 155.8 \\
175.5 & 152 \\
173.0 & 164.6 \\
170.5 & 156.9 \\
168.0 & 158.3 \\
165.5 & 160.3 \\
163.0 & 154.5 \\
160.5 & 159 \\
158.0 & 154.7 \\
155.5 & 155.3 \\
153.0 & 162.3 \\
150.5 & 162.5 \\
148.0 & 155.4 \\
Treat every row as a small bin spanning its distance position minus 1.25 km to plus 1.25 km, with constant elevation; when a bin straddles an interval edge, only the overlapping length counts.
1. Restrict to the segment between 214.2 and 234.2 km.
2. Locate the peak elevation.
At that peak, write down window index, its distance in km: 223.0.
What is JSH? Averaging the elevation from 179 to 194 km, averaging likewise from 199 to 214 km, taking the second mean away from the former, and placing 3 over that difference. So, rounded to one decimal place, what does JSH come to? 0.2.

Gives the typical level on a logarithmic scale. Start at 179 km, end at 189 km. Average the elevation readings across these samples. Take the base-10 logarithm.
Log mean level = 2.20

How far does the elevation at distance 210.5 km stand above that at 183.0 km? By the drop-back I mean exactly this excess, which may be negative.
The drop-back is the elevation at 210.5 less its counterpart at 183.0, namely -25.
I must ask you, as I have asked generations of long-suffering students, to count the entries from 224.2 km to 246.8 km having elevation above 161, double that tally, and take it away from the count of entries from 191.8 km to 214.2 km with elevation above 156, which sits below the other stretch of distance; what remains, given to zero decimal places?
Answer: -4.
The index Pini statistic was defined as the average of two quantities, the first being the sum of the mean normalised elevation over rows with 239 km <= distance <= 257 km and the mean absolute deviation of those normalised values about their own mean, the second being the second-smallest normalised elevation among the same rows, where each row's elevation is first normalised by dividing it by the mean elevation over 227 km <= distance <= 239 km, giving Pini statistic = 1.10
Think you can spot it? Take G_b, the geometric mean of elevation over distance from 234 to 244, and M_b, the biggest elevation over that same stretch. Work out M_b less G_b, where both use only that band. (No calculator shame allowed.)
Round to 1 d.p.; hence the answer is 6.1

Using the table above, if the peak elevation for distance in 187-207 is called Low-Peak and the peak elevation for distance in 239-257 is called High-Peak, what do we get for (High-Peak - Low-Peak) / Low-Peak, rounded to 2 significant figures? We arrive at 0.12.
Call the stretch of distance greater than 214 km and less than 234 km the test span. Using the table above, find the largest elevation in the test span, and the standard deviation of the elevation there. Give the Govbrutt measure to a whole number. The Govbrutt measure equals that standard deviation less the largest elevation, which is -156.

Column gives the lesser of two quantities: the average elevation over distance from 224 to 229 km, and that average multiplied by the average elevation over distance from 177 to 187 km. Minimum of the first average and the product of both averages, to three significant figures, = 156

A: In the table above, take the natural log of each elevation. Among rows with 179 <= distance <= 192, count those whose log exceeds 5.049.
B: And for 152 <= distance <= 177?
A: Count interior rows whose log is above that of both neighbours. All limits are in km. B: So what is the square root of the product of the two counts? 3.0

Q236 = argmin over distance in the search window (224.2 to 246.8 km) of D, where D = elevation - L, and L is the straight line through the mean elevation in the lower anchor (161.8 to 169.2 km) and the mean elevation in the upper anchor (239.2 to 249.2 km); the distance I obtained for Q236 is 225.5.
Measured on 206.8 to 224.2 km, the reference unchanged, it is 213.0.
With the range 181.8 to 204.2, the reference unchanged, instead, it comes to 193.0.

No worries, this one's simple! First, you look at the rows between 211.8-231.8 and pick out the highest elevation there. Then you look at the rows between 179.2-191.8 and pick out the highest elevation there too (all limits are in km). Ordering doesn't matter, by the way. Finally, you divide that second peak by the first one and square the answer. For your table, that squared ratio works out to 1.06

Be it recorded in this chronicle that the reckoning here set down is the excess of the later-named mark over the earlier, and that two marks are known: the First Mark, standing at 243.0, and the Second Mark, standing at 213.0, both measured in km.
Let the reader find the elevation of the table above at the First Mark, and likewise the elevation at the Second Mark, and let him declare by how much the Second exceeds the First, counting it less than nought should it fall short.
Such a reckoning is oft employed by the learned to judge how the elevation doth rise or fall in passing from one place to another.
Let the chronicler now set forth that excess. -52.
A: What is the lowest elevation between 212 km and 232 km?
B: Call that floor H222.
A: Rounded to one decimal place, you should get 121.7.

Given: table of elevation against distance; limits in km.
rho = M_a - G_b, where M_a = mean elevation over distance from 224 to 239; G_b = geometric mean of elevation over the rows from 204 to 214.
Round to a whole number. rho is 24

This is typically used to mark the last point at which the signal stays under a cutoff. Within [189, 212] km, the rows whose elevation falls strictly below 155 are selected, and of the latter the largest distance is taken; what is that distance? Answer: 210.5 km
